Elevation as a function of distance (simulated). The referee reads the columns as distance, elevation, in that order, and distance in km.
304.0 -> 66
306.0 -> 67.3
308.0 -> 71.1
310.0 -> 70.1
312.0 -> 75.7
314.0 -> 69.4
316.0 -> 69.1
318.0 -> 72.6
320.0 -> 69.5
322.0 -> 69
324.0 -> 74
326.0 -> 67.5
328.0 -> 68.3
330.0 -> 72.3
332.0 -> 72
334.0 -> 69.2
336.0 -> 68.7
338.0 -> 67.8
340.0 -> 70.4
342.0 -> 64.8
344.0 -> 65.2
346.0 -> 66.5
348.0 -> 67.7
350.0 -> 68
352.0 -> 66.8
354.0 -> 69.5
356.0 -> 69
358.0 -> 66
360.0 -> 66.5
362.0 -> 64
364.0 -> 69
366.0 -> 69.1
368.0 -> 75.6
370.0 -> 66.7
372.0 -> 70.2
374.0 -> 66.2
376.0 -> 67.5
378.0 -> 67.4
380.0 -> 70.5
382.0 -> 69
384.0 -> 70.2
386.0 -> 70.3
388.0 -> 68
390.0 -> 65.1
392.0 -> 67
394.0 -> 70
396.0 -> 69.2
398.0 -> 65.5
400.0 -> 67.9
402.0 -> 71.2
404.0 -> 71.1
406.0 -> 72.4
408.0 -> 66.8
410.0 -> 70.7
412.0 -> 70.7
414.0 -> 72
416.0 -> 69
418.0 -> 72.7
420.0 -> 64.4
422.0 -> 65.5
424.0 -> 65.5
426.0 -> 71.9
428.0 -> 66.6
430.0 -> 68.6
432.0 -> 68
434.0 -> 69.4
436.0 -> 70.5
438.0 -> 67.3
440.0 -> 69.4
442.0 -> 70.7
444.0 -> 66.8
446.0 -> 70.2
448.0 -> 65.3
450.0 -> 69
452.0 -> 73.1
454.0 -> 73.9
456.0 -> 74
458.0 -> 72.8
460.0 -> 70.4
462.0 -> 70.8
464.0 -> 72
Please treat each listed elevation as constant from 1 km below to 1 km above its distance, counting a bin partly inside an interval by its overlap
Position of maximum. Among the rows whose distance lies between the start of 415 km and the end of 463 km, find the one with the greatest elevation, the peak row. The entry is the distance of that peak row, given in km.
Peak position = 456.0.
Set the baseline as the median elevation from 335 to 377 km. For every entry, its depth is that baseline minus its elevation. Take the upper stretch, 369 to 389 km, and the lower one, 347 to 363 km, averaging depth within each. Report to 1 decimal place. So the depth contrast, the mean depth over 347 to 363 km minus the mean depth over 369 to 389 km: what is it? 1.4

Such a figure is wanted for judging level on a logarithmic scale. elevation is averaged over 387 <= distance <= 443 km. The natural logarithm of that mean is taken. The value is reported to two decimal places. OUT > 4.23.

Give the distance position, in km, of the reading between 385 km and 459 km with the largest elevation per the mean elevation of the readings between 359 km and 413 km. 456.0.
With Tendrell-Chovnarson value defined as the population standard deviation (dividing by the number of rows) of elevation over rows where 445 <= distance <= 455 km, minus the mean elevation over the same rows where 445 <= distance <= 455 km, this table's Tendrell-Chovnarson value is -67.2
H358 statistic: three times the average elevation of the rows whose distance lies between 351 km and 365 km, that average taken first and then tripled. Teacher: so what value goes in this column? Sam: 202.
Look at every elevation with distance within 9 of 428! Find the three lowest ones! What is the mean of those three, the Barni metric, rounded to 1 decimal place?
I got 65.1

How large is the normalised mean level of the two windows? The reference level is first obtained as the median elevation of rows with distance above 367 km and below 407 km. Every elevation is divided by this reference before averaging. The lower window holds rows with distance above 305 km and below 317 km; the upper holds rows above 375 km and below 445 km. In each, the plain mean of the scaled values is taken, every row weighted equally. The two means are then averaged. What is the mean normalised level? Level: 1.01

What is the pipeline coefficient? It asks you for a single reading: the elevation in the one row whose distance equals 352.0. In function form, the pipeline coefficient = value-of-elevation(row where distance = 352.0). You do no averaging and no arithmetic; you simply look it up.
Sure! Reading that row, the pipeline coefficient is 66.8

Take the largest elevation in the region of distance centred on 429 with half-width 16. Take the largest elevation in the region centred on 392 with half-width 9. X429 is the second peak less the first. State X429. -2.4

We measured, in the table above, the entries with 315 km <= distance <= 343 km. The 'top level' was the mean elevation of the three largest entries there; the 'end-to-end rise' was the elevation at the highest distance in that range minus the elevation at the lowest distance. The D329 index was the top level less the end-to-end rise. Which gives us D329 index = 77.3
